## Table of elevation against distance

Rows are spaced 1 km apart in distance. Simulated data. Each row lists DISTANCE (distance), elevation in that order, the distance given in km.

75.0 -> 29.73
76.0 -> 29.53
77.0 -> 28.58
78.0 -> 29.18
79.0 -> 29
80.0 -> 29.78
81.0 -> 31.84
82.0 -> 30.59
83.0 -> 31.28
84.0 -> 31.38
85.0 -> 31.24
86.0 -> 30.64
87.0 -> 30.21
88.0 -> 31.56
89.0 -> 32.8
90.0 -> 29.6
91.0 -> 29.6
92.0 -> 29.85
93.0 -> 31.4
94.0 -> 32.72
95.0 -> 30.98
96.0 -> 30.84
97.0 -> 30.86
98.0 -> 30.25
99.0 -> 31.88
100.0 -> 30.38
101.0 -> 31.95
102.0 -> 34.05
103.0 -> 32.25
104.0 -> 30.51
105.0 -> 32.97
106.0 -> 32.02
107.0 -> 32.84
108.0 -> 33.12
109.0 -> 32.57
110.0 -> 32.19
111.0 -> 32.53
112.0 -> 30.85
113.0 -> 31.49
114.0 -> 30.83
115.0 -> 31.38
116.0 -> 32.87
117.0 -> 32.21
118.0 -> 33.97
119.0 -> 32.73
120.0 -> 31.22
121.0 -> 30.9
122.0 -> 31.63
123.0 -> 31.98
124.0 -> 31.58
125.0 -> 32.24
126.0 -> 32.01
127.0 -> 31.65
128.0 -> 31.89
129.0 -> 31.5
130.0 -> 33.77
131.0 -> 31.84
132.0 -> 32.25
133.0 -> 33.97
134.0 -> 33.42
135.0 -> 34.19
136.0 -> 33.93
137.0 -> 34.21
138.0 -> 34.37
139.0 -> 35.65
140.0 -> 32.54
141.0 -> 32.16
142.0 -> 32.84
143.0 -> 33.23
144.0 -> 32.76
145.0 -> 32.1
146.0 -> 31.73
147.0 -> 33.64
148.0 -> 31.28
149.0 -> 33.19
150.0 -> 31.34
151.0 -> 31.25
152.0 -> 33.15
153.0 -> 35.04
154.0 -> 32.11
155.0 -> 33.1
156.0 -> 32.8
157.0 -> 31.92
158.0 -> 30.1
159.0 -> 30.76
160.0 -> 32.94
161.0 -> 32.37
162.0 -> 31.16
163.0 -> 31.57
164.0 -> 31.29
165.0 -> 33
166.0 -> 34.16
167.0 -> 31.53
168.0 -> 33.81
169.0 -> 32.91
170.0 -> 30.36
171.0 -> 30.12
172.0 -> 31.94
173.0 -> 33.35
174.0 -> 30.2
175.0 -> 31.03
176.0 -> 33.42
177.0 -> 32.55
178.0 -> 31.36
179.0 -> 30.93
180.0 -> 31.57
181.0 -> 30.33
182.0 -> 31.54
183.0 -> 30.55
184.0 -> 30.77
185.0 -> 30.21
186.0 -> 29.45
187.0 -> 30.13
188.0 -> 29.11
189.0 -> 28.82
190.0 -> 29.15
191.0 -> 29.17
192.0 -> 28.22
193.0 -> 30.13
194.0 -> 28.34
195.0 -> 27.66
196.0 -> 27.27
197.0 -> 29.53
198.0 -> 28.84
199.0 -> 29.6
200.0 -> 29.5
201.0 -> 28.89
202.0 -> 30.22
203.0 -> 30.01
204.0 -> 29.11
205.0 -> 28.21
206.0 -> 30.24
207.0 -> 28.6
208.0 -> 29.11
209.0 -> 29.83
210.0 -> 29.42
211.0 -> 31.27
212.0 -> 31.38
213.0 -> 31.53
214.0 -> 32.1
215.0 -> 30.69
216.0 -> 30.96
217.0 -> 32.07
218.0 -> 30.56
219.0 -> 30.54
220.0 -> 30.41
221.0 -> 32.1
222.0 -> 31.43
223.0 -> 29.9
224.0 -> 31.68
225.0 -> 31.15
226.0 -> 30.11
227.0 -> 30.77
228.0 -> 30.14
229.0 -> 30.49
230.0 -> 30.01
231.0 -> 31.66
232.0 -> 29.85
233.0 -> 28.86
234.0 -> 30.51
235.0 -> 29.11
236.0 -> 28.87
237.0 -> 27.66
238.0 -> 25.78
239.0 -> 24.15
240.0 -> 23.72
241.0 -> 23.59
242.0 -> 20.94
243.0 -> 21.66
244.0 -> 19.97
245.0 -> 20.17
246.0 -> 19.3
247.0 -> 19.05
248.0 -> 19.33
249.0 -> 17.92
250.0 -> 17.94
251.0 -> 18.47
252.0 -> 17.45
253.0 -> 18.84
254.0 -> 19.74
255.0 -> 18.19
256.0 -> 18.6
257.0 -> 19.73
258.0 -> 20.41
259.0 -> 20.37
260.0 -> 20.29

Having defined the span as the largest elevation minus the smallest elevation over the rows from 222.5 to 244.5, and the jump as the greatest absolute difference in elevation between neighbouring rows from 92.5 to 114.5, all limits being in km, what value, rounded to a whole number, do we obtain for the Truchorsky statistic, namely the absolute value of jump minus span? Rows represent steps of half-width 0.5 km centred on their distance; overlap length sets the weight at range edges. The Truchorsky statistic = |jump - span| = 9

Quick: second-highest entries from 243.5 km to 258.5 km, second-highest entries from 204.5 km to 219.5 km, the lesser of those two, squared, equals 407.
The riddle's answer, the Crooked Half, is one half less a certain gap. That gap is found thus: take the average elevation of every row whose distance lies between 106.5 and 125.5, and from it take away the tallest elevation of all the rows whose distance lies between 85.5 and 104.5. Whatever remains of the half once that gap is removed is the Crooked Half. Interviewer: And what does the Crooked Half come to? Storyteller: 2.5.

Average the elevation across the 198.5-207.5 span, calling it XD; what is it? 29.4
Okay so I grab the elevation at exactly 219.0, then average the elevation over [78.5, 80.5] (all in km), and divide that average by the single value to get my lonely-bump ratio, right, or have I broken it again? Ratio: 0.96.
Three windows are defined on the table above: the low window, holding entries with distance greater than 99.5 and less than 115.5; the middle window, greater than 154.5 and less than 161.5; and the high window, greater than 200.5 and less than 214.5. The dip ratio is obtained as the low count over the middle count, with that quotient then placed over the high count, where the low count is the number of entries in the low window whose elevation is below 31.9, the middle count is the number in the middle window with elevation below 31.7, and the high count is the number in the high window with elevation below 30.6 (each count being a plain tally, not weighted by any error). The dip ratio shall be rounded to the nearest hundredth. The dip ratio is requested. 0.30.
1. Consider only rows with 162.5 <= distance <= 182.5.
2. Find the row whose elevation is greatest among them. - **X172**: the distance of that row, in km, 166.0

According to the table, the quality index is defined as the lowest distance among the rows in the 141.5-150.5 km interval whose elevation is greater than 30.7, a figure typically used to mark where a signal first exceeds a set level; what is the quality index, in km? 142.0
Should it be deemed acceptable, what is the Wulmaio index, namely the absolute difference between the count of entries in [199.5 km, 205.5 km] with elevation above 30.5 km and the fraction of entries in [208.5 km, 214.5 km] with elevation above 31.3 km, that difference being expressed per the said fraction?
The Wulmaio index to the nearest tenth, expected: 1.0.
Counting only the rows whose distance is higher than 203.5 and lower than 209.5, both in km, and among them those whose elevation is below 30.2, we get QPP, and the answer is 5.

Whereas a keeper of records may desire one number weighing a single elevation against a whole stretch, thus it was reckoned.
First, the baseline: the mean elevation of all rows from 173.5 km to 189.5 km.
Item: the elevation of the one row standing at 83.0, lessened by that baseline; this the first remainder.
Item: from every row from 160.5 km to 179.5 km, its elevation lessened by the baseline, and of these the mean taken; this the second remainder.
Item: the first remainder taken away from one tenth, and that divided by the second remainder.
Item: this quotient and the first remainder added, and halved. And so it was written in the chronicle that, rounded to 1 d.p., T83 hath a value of 0.1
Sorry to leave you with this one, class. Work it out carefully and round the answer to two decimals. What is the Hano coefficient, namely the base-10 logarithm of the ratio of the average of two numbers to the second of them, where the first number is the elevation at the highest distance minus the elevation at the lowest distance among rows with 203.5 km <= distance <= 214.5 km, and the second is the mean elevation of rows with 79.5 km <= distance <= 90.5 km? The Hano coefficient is -0.26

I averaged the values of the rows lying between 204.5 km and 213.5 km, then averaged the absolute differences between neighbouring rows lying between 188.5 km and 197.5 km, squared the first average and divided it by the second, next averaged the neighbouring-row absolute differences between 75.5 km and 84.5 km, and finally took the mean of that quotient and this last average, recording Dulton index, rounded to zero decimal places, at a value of 431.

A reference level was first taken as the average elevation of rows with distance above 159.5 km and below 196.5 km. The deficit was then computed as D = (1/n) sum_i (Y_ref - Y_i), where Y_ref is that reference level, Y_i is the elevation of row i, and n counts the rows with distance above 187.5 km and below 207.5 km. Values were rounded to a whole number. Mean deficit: 2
